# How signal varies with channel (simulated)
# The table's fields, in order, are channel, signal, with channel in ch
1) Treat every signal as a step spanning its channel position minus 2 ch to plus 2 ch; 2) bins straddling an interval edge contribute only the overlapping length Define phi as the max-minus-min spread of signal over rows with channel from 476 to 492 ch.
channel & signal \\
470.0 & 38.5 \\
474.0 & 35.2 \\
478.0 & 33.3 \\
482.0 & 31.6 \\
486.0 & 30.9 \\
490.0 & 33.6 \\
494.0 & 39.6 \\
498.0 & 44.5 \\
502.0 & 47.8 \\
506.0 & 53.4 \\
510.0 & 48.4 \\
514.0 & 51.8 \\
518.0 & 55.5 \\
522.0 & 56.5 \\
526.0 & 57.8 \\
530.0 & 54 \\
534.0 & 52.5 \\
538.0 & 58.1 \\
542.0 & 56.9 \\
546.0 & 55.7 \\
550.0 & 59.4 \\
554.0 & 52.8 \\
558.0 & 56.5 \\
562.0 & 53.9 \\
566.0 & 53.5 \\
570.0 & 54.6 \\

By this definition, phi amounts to 2.7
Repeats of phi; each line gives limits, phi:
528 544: 5.6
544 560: 6.6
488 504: 14.2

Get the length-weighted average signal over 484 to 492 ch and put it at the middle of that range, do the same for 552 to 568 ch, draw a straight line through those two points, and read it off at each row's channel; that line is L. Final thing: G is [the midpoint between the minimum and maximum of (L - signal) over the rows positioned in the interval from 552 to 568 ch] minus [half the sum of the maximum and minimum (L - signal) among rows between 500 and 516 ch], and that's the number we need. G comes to 12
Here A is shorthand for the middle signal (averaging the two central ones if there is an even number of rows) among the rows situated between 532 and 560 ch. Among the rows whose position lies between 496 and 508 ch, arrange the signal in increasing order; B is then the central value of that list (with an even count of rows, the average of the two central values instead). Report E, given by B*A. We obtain 2701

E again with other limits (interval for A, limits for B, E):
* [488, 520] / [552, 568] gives 2583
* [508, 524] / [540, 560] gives 3031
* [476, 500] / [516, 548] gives 1877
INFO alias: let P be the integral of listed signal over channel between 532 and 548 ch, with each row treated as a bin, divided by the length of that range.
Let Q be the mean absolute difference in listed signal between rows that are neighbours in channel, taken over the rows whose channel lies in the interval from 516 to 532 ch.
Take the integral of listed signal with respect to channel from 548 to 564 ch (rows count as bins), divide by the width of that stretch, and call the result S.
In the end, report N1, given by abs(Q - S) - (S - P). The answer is 54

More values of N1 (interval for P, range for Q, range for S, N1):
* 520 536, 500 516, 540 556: 51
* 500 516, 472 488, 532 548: 49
